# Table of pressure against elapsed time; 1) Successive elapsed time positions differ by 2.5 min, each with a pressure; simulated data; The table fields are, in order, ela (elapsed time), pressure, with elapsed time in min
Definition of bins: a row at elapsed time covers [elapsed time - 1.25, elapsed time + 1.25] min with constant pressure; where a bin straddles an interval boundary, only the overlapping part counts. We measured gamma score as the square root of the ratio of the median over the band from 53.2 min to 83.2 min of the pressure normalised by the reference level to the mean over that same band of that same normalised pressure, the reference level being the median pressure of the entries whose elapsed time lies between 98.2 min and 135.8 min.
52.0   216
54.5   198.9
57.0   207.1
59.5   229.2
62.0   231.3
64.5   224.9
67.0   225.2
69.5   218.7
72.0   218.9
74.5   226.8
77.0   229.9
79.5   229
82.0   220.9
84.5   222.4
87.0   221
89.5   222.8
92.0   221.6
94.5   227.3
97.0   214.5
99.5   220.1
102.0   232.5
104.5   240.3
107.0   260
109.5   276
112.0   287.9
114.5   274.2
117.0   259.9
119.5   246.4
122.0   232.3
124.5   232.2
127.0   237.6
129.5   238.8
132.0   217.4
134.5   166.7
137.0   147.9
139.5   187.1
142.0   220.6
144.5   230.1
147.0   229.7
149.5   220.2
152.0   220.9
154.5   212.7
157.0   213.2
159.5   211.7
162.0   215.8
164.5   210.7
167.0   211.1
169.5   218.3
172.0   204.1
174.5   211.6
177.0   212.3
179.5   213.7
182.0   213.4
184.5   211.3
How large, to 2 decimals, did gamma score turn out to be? 1.01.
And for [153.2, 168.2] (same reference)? 1.00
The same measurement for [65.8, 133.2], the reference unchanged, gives 0.99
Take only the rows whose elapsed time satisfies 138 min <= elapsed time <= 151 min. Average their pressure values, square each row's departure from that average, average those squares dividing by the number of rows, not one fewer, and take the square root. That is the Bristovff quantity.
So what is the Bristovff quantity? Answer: 16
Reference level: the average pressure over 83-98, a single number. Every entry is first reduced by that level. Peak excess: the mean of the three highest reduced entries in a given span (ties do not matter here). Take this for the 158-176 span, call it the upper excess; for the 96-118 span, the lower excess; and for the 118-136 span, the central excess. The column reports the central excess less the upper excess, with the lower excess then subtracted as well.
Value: -32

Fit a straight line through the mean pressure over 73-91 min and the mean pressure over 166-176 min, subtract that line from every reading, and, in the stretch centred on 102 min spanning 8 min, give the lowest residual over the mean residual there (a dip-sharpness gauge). -0.2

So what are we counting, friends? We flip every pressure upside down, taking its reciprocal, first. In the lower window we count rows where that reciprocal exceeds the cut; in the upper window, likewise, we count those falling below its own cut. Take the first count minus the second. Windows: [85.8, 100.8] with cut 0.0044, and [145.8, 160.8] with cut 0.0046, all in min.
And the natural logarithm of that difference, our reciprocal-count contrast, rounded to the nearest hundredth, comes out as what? 0.69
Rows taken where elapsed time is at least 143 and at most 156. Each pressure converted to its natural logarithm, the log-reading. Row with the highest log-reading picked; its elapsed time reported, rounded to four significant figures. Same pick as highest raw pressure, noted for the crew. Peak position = 144.5 min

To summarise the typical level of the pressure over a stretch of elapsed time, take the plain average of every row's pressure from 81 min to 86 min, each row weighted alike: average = 222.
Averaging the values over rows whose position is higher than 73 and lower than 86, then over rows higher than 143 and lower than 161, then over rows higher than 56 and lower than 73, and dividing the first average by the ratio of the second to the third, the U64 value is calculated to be 228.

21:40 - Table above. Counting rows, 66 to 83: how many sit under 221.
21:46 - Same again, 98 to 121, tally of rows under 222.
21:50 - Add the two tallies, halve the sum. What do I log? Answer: 2.0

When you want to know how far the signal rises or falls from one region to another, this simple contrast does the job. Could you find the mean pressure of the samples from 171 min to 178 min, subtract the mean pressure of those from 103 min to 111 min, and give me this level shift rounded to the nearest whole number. -49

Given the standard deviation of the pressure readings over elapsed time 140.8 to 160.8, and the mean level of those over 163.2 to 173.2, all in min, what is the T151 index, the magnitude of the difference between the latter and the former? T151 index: 204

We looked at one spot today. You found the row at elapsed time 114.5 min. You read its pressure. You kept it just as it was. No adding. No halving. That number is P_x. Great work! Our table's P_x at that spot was 274.2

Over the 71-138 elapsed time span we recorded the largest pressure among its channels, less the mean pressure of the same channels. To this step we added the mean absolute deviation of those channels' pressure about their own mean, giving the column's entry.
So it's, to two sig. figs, 76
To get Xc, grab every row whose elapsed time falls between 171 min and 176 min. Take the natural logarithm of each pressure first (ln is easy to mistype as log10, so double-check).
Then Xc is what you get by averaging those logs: 5.34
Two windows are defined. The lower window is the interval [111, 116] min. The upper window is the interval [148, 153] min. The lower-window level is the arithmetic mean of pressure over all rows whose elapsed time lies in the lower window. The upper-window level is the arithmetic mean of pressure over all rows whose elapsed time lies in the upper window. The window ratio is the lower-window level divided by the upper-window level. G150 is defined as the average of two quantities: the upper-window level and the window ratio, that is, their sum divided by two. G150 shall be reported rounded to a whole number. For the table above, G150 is 111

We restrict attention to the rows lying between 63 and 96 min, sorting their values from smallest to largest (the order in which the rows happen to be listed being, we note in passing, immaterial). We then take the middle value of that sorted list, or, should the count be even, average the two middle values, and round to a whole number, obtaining 223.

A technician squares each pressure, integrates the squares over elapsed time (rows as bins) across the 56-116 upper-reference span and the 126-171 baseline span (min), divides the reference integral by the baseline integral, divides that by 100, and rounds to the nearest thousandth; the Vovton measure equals 0.016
